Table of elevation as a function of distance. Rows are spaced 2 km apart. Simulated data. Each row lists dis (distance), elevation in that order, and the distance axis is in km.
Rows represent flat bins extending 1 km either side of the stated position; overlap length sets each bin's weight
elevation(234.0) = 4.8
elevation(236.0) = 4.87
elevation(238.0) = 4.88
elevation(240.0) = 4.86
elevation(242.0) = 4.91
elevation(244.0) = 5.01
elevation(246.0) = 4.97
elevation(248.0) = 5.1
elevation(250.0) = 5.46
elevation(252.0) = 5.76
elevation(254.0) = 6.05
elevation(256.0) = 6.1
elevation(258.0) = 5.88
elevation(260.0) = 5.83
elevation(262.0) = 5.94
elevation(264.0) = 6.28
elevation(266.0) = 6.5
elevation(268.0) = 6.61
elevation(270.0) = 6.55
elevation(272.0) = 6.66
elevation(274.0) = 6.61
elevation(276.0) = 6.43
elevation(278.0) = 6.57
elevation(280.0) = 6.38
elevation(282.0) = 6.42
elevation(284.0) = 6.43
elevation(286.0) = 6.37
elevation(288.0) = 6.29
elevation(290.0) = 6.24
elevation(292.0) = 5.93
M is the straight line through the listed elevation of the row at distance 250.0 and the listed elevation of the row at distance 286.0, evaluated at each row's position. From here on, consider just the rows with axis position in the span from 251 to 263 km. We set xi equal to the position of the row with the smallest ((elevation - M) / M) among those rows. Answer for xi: 260.0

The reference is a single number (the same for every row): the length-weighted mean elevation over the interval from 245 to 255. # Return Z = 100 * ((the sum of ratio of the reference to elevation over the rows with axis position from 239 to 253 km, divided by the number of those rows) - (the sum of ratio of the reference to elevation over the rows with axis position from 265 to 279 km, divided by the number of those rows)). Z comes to 23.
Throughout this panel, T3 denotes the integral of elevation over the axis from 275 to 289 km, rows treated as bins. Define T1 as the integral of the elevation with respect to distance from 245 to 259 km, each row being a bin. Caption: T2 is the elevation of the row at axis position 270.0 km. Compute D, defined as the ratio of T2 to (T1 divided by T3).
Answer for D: 7.5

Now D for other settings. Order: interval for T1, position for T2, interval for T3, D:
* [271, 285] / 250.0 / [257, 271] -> 5.2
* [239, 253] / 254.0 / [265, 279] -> 7.7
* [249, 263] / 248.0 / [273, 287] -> 5.6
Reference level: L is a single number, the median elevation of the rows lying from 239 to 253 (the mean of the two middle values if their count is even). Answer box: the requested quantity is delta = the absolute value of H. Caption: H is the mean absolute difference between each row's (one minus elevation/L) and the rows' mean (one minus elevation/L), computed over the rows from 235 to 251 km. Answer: 0.027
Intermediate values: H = 0.027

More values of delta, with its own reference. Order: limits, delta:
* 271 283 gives 0.020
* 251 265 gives 0.028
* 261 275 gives 0.039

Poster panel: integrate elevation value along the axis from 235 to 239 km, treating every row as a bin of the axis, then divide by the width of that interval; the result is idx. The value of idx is 4.9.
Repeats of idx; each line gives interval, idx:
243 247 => 5.0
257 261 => 5.9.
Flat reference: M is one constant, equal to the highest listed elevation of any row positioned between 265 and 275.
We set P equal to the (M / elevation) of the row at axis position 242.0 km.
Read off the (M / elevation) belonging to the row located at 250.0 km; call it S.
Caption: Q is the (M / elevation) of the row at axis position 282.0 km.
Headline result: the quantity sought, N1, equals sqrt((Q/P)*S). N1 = 0.97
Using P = 1.4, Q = 1.037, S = 1.22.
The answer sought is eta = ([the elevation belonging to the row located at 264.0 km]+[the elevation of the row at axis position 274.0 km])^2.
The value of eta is 166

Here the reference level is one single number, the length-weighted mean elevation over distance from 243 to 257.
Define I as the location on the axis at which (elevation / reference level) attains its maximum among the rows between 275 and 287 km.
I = 278.0 km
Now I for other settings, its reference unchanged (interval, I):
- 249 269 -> 268.0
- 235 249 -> 248.0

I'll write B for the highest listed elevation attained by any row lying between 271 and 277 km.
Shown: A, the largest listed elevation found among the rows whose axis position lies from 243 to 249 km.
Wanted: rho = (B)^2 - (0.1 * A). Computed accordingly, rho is 44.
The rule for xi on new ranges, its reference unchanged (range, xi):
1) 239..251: 246.0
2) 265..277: 276.0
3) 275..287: 286.0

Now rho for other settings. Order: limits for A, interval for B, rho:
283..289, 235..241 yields 23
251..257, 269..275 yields 44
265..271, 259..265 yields 39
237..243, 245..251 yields 29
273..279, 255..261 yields 37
